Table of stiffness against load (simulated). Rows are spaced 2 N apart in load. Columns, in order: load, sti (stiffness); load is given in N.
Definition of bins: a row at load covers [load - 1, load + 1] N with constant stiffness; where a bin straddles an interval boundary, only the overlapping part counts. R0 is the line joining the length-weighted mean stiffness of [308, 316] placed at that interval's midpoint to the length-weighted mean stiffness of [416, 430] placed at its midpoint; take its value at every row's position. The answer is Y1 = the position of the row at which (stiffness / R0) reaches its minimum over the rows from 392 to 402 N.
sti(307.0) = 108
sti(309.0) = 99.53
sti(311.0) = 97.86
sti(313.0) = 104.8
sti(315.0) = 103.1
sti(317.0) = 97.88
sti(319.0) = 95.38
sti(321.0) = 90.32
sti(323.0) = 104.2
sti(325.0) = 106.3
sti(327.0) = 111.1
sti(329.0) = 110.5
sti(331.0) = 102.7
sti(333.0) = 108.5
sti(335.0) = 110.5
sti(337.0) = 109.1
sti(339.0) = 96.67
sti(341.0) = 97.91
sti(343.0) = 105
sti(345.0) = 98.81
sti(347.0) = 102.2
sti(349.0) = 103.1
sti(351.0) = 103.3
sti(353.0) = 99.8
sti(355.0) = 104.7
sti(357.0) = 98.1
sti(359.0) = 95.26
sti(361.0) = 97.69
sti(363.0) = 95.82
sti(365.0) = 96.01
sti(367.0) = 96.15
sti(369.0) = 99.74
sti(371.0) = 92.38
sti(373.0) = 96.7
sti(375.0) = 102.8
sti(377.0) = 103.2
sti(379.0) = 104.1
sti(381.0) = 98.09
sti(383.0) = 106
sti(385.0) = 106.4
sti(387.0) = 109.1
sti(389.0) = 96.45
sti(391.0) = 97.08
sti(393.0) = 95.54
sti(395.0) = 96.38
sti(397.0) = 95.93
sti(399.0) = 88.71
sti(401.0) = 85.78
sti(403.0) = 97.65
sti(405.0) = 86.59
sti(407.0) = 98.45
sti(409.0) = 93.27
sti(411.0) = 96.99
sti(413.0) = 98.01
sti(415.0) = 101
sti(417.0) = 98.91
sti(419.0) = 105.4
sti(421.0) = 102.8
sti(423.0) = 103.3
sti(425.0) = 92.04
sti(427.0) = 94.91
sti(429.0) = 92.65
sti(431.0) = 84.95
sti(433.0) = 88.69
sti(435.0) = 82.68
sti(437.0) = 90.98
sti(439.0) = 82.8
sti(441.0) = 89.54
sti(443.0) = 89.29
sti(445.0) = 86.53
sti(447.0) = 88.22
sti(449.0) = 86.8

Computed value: 401.0 N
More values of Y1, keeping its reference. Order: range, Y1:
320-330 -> 321.0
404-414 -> 405.0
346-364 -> 359.0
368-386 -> 371.0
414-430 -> 425.0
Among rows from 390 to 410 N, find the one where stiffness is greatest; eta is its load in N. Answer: 407.0 N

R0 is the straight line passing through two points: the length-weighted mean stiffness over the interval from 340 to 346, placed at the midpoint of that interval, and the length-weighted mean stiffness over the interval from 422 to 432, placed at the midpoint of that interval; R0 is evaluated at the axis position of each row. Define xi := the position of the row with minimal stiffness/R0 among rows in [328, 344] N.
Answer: 339.0 N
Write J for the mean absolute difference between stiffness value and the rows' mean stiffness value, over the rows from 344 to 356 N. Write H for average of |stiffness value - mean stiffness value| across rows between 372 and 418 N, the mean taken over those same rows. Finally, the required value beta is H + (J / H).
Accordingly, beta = 4.6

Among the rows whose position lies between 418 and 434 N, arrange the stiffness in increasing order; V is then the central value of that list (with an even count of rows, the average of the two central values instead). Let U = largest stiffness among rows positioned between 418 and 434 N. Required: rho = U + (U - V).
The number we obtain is 117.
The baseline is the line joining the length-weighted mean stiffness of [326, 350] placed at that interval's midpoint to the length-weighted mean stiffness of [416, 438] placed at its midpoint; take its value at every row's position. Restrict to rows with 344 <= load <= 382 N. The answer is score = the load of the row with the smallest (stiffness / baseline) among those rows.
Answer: 371.0 N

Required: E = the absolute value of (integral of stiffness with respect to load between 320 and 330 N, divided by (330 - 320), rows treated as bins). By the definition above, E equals 104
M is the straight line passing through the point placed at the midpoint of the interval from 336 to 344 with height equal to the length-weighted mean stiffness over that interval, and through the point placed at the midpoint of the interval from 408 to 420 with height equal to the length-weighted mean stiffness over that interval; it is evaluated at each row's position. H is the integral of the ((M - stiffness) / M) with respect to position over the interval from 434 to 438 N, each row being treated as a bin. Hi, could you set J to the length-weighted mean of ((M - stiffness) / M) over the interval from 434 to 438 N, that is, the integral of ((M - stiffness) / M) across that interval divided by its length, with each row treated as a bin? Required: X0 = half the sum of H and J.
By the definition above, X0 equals 0.3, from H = 0.5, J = 0.11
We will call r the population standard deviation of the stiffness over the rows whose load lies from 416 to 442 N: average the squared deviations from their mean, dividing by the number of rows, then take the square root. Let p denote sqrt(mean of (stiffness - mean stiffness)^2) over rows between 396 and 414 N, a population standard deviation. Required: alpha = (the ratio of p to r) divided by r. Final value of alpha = 0.089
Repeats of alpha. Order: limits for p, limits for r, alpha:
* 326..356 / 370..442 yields 0.100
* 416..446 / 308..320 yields 0.676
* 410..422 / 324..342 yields 0.106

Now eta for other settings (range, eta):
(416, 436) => 419.0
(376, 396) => 387.0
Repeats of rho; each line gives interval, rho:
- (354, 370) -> 112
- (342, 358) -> 107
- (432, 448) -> 94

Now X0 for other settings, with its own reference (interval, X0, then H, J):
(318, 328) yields 0.1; 0.1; 0.01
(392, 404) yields 0.4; 0.8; 0.06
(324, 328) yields -0.1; -0.2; -0.06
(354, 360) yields 0.1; 0.1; 0.02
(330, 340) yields -0.2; -0.3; -0.03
